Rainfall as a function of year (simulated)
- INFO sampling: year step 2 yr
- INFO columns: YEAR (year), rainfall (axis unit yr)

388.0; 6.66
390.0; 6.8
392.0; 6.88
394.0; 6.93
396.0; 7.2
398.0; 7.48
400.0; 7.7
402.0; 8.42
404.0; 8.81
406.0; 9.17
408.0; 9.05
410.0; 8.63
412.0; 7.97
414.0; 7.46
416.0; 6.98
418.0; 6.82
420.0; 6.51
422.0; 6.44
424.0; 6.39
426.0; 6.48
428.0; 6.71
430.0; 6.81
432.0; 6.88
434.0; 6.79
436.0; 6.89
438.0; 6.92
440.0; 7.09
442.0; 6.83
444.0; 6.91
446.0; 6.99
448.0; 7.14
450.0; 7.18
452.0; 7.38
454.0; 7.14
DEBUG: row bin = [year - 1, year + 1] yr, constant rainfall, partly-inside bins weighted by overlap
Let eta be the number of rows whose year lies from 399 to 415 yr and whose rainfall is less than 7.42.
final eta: 0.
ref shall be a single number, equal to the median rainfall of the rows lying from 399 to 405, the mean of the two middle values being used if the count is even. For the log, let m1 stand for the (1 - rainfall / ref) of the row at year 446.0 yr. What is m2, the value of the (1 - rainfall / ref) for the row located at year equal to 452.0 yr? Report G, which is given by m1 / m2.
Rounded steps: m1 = 0.170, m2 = 0.12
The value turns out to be 1.4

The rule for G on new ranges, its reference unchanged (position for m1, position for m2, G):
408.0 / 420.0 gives -0.3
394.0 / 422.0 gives 0.8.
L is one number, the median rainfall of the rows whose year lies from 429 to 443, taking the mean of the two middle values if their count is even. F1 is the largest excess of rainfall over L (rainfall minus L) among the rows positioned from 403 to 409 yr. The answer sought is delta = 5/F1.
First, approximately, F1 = 2.3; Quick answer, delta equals 2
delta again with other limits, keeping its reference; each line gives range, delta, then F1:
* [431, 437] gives 500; 0.0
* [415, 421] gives 50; 0.1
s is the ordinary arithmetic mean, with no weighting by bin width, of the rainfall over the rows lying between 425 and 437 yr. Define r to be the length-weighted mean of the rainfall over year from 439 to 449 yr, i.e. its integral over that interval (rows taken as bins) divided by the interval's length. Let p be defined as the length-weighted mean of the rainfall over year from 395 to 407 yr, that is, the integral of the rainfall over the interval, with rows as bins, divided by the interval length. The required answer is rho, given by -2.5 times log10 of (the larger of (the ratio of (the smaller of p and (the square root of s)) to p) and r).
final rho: -2.11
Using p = 8.13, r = 7.0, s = 6.8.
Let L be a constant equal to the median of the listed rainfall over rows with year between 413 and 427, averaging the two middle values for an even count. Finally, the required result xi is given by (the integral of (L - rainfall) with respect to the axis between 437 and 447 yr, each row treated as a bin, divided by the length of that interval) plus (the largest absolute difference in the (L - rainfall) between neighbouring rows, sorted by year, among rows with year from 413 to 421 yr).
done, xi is 0.0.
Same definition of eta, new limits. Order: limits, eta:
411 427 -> 6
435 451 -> 8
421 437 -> 8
